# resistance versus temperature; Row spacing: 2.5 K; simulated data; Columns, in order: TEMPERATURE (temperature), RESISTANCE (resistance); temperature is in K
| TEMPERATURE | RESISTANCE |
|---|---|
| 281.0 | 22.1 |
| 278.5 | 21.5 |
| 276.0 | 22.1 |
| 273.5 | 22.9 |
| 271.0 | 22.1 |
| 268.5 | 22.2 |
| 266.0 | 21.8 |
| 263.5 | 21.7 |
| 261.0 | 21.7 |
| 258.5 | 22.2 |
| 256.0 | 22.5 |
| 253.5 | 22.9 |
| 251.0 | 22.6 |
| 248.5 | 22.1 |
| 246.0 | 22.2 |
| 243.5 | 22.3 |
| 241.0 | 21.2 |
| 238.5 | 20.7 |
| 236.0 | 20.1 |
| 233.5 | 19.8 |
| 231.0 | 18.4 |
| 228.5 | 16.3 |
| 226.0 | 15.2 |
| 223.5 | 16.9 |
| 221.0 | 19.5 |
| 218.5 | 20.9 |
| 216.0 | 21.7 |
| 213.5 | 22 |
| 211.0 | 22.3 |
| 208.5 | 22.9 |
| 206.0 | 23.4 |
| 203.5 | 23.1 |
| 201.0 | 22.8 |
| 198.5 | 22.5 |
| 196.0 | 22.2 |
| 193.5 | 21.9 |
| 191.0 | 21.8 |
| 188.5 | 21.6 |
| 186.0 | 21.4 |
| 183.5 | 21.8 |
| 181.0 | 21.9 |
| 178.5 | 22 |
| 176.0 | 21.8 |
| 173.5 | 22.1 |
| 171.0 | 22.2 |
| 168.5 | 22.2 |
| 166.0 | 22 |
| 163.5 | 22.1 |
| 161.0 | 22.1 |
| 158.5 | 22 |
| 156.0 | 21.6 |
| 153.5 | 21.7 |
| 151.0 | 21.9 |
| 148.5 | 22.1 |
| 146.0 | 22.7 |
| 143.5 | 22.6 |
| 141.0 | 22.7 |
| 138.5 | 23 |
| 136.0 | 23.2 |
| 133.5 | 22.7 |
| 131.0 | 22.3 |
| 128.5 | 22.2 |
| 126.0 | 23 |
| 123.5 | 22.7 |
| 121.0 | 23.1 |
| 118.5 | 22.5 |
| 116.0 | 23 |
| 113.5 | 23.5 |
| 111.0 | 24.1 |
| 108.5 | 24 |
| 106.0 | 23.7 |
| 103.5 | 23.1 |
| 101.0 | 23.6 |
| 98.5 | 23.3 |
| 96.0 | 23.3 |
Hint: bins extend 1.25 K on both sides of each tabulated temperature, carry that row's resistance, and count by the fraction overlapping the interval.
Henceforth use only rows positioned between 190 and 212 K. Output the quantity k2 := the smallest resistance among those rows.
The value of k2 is 21.8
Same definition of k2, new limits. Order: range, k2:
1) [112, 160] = 21.6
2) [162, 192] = 21.4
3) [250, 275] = 21.7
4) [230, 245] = 18.4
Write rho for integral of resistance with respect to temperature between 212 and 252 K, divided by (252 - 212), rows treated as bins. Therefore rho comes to 20.12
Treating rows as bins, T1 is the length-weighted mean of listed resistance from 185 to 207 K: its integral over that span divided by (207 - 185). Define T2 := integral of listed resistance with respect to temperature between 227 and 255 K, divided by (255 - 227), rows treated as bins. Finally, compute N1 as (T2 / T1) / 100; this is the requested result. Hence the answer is 0.0093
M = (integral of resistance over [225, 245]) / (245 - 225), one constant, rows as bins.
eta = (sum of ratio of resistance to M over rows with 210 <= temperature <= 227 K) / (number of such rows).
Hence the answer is 1.02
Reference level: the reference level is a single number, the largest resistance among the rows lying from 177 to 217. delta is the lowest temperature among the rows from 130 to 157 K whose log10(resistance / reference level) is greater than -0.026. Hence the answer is 131.0 K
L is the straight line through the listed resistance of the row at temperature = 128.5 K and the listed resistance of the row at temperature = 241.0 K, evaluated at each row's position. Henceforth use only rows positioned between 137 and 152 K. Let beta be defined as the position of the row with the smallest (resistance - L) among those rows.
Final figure 151.0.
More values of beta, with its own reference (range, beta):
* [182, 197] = 186.0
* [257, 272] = 261.0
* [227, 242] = 228.5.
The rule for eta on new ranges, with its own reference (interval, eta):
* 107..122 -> 1.21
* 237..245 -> 1.11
